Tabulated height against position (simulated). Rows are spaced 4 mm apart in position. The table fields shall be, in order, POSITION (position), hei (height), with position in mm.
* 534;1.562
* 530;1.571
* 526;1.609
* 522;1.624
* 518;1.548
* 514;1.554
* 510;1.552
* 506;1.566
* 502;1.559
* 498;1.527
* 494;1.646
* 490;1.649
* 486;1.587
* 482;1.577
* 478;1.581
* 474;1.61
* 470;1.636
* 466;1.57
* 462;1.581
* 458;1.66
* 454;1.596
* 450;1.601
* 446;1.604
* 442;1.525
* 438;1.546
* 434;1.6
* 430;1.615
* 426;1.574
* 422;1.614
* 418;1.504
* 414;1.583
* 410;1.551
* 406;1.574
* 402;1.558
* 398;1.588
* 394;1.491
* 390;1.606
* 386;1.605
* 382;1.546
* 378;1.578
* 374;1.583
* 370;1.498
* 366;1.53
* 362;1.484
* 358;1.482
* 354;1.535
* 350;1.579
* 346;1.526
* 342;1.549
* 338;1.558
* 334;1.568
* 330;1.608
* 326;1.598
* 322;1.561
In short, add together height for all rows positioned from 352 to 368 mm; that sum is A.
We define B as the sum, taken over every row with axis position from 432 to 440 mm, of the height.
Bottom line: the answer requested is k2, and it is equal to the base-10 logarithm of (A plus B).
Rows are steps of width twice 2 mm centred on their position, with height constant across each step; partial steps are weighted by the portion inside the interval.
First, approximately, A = 6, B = 3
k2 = 0.96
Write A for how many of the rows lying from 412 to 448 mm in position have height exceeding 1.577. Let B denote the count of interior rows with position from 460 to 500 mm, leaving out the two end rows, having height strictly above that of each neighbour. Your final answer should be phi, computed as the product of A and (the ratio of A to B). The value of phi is 12.5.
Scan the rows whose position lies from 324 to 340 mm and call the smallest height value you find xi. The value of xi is 1.558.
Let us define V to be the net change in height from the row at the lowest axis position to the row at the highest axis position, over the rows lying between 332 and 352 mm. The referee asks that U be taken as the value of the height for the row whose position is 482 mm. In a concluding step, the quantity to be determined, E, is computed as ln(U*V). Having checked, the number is -4.1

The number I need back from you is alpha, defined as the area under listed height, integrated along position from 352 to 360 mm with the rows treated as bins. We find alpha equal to 12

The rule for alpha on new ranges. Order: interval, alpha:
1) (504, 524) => 31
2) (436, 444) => 12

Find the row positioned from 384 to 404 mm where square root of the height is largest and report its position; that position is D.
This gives 390 mm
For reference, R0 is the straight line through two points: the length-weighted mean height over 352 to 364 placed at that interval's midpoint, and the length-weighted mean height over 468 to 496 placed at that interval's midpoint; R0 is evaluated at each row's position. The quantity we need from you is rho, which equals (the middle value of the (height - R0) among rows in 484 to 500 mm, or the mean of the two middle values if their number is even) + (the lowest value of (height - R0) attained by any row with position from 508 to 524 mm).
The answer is -0.10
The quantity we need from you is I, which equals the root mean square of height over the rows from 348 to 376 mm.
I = 1.528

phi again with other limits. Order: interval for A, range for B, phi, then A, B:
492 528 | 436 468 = 4.5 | 3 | 2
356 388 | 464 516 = 3.0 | 3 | 3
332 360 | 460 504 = 0.5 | 1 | 2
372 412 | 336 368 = 25.0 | 5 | 1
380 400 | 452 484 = 4.5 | 3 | 2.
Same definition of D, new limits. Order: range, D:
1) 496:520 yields 506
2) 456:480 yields 458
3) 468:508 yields 490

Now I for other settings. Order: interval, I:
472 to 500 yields 1.597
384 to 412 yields 1.568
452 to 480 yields 1.605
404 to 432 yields 1.574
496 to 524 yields 1.562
